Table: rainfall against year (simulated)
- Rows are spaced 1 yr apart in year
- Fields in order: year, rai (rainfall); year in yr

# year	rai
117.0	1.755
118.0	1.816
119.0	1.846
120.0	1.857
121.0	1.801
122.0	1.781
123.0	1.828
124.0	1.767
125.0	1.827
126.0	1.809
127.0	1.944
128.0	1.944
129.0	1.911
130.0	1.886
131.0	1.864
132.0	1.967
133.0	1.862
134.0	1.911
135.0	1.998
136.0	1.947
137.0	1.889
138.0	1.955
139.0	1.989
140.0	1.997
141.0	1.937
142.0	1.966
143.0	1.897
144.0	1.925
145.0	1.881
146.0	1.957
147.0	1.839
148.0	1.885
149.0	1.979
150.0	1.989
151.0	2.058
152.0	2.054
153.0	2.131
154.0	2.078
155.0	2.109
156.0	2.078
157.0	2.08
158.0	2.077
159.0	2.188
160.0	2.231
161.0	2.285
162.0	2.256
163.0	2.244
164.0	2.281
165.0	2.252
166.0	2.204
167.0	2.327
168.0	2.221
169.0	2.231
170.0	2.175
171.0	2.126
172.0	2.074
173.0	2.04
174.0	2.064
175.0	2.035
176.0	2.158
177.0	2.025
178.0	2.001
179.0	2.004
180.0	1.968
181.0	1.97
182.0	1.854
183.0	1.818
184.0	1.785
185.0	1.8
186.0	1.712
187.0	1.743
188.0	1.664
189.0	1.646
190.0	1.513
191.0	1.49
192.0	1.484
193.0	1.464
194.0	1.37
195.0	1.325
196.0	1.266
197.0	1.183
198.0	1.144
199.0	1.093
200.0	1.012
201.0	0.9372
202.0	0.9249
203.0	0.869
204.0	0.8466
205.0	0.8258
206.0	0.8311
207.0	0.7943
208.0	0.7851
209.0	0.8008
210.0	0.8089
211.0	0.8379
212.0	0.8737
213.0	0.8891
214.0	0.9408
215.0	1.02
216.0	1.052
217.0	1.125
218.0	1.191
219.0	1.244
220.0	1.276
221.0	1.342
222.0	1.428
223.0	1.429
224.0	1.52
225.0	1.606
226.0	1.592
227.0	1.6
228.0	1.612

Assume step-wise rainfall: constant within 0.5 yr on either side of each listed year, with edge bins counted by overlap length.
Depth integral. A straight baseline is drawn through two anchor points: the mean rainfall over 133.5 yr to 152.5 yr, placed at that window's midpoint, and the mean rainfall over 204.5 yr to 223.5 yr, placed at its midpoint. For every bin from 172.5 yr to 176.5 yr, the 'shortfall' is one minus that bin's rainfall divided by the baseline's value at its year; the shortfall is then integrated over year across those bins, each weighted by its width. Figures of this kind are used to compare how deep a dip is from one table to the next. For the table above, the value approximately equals -1.4 yr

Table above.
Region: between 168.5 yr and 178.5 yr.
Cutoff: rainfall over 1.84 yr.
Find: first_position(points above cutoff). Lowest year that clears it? 169.0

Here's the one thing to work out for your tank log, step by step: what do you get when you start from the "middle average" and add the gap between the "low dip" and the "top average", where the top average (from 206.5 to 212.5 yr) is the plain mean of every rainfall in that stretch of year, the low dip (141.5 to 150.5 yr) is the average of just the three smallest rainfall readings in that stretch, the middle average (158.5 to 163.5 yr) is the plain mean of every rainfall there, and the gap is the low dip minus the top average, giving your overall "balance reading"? 3.3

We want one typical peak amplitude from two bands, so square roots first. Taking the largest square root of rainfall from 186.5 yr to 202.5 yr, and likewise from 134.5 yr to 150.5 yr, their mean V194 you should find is 1.37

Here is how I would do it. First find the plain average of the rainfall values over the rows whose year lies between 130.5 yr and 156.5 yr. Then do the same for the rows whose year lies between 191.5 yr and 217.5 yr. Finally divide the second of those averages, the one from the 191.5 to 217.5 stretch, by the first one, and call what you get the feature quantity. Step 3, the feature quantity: 0.52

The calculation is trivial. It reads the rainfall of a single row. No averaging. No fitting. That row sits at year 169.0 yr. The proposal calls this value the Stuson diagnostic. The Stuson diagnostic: 2.231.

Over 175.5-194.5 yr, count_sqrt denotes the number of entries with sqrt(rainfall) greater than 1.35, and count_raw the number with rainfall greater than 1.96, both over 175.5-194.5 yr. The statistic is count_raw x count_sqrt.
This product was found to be 42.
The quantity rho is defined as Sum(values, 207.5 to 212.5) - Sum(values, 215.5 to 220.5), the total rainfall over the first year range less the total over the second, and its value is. -1.8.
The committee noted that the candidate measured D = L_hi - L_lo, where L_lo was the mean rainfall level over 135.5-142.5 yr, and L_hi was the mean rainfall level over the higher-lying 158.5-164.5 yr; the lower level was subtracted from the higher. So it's 0.3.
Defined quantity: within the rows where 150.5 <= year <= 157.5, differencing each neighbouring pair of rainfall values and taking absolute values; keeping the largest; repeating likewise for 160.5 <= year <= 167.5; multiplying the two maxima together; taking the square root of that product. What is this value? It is 0.097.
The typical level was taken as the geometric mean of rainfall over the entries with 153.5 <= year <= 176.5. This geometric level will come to 2.2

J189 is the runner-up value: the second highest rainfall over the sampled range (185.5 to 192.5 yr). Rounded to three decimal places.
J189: 1.712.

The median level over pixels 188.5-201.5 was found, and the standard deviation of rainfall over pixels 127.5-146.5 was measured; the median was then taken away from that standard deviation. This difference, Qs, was -1.3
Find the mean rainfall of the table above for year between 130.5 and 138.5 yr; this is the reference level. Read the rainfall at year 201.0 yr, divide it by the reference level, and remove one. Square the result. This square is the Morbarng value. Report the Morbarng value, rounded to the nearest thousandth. 0.263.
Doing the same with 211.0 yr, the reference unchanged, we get 0.319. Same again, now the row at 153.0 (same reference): 0.012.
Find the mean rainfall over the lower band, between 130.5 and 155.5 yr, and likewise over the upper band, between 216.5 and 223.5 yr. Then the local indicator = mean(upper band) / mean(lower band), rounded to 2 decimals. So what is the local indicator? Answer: 0.66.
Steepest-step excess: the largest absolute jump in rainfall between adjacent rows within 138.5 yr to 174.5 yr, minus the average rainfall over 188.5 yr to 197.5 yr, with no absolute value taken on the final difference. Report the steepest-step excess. -1.29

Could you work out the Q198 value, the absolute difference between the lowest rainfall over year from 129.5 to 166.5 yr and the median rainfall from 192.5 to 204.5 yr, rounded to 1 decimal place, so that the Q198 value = 0.7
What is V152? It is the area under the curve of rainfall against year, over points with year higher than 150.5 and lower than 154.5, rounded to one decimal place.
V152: 8.3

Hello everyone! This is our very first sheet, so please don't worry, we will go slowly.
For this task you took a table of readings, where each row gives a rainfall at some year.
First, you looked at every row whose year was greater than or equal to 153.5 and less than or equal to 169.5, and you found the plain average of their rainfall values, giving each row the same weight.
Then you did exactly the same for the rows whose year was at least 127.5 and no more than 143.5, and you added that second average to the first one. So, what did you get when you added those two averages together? 4.1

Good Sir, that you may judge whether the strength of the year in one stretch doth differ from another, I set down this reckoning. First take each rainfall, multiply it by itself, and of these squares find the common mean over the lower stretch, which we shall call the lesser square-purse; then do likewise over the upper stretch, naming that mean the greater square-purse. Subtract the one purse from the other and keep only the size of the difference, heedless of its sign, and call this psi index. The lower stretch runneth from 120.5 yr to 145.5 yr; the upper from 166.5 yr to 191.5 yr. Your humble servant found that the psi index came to 0.19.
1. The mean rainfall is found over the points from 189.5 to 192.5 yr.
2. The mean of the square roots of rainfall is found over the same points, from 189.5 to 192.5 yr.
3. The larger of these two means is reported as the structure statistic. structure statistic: 1.50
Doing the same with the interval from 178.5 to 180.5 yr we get 1.99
